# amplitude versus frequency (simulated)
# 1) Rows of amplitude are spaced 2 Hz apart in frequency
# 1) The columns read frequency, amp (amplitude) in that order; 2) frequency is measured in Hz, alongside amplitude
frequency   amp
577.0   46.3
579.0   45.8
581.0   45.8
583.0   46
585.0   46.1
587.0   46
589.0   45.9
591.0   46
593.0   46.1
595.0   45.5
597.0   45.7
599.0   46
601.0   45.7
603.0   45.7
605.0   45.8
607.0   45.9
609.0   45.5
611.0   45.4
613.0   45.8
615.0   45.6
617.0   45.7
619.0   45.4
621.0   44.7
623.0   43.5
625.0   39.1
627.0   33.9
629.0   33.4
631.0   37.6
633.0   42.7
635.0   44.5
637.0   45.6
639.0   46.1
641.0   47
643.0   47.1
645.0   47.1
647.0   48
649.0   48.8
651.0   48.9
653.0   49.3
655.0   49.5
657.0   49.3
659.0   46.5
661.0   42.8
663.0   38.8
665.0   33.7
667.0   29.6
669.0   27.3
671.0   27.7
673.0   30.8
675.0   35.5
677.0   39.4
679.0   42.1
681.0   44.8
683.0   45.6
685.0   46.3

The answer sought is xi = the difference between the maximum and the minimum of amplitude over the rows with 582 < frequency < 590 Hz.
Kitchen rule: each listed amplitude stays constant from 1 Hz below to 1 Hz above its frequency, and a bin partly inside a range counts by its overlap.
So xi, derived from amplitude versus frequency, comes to 0.2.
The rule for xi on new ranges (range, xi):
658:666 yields 12.8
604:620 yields 0.5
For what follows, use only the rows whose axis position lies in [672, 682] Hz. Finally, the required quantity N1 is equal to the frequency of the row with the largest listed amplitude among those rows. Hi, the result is 681.0 Hz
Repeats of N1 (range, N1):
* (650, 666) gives 655.0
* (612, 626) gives 613.0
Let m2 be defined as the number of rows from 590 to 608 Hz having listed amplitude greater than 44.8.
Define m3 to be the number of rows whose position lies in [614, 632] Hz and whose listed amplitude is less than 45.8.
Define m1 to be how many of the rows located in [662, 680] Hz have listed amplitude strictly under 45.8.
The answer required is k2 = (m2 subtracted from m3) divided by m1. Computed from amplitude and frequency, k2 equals 0.0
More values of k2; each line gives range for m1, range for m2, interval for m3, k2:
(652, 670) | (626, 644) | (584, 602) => -0.2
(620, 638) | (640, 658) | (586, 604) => -0.6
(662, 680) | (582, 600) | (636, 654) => -0.9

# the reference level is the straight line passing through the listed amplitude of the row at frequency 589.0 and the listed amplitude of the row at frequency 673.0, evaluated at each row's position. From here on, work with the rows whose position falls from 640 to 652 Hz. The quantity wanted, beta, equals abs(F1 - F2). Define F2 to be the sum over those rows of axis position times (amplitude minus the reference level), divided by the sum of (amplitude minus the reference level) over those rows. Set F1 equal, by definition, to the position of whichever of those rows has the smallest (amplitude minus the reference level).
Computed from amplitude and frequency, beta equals 5.4 Hz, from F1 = 641.0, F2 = 646.4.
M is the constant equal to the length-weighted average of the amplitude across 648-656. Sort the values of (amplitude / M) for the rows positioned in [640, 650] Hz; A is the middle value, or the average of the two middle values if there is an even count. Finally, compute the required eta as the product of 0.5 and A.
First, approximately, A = 0.96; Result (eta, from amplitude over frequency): 0.479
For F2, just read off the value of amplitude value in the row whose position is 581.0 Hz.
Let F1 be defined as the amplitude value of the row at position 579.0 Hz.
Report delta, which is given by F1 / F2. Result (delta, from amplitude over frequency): 1.00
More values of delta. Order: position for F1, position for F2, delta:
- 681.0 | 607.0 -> 0.98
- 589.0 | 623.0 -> 1.06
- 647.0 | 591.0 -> 1.04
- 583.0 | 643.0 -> 0.98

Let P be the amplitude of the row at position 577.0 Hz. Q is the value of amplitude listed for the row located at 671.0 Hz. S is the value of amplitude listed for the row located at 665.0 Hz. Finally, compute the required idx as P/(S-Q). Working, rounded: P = 46.3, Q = 27.7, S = 33.7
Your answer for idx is 8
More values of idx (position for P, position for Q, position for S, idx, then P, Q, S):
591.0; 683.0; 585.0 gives 92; 46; 45.6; 46.1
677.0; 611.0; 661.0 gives -15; 39.4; 45.4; 42.8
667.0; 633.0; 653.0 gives 4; 29.6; 42.7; 49.3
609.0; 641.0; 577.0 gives -65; 45.5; 47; 46.3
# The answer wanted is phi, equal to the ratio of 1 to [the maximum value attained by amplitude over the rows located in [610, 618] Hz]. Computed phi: 0.0218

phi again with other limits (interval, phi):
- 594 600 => 0.0217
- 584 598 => 0.0217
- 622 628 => 0.0230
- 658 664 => 0.0215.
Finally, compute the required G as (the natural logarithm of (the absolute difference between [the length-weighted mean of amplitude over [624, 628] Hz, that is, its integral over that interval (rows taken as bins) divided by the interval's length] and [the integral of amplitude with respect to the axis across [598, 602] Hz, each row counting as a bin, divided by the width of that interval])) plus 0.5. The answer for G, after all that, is 2.7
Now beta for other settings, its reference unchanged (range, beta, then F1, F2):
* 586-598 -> 8.3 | 587.0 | 595.3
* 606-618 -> 3.5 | 609.0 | 612.5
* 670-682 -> 8.5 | 671.0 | 679.5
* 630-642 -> 6.8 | 631.0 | 637.8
